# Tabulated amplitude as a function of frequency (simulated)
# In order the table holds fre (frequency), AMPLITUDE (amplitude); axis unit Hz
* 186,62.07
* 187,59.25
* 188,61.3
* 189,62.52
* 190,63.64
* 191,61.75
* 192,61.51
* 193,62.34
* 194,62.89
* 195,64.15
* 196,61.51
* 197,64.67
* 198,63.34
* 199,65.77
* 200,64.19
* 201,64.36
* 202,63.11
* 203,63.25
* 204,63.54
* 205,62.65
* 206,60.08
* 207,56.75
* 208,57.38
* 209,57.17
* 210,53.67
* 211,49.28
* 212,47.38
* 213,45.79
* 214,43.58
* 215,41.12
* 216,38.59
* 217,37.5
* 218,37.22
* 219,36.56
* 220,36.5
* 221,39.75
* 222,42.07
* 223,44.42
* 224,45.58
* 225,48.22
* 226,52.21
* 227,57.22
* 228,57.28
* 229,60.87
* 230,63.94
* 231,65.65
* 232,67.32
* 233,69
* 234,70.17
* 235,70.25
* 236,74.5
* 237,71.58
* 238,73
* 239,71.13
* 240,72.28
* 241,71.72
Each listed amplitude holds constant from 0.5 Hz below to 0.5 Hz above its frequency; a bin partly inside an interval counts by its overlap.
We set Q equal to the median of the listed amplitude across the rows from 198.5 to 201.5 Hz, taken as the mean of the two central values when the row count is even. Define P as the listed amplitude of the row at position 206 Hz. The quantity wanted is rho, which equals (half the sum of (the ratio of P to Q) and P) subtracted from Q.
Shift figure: 34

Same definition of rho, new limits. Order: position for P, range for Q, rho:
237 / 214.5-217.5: 2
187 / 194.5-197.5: 34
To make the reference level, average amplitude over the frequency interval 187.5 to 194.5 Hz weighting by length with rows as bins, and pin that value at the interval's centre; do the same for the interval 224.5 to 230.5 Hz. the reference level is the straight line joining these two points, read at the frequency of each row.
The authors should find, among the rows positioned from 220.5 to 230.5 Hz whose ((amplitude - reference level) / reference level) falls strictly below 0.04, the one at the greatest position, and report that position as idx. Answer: 228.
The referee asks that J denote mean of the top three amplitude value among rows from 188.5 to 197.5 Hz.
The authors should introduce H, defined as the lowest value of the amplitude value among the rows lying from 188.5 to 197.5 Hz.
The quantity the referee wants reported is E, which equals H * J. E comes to 3946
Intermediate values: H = 61.51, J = 64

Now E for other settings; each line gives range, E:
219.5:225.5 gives 1682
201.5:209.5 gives 3592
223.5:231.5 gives 2894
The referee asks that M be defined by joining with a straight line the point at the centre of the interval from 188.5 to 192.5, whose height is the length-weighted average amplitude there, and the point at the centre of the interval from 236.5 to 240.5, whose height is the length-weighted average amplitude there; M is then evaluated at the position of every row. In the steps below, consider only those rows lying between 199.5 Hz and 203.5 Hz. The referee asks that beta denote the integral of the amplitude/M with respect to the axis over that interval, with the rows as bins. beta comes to 3.9 Hz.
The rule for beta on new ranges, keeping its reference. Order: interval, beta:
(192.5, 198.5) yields 6.0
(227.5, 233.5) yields 5.5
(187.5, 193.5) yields 6.0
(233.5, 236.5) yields 3.0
